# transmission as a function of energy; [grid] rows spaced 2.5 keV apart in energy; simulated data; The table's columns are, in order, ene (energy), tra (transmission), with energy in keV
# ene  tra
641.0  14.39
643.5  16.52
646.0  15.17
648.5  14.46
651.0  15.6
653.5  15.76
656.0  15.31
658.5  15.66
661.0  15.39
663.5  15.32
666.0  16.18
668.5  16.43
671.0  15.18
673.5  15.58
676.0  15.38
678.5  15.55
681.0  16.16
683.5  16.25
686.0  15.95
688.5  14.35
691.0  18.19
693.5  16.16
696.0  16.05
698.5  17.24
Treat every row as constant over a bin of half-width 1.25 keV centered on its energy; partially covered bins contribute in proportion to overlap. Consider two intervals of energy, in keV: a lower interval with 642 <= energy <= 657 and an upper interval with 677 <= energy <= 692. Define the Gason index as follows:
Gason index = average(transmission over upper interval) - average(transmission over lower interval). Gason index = 0.6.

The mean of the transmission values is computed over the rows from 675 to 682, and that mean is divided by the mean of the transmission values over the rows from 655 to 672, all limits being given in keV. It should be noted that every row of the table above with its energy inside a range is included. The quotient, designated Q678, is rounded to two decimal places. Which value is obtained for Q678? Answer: 1.00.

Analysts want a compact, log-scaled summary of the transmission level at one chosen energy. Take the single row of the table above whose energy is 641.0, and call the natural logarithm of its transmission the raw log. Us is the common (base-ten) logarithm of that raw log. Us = 0.426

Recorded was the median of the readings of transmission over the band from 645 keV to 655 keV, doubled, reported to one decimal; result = 30.8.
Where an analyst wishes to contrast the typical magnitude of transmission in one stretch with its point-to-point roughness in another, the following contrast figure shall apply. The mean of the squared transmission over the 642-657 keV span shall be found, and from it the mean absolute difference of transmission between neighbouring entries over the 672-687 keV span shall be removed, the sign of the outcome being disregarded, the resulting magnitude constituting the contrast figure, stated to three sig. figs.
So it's 239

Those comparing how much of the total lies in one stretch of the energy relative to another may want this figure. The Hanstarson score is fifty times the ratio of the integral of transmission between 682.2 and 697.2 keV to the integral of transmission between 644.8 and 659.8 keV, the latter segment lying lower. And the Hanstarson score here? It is 52.7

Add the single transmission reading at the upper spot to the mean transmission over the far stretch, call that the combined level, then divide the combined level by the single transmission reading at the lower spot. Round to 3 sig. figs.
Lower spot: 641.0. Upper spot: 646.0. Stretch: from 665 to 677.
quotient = 2.15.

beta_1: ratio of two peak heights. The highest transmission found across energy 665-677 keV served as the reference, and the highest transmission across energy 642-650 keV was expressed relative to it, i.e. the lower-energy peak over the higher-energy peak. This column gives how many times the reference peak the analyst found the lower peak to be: 1.01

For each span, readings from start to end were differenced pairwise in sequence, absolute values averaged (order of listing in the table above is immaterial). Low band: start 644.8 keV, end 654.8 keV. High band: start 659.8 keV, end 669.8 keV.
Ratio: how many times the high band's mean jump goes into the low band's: 1.7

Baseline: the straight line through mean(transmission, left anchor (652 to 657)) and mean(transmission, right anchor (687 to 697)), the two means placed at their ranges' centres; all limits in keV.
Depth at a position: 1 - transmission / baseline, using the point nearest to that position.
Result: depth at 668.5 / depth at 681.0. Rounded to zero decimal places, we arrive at 4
